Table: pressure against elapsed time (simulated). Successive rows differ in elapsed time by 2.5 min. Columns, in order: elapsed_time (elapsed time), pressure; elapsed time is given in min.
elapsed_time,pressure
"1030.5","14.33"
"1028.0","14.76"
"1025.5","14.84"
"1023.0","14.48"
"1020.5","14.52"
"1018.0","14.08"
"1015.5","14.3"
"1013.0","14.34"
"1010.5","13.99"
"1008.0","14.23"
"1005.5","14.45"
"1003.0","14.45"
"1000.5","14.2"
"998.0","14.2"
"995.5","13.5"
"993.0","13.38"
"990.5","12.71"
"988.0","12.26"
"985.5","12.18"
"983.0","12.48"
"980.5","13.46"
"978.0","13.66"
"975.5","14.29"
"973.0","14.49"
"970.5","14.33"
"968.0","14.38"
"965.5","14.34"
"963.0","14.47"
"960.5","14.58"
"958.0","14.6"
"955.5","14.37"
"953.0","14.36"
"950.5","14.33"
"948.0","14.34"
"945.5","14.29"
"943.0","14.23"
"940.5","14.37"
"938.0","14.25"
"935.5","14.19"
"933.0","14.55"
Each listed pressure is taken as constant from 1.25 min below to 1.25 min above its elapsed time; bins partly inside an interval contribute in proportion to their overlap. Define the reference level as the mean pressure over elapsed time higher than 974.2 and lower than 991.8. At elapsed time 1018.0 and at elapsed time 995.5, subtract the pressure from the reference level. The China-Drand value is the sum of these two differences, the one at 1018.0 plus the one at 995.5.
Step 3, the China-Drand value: -1.6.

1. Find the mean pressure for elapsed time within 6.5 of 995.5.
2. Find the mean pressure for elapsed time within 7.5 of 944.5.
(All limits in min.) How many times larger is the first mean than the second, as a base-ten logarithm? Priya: -0.02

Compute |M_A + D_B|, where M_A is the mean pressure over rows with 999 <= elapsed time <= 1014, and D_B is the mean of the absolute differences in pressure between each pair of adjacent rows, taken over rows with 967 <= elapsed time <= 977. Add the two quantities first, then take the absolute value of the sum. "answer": 14.4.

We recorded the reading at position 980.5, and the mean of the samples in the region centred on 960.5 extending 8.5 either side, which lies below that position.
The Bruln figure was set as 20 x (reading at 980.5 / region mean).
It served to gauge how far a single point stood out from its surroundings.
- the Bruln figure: 18.6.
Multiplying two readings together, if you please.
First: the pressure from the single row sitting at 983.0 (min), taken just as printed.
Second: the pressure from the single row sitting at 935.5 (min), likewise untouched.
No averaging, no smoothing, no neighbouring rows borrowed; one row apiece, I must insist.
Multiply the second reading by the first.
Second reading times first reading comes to 177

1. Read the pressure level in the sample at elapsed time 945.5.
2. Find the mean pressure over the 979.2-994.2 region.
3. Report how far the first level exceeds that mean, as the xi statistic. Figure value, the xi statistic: 1.5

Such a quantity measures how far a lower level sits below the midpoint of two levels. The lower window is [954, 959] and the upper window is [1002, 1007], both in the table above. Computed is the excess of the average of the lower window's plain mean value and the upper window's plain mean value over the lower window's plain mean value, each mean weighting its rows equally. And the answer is -0.02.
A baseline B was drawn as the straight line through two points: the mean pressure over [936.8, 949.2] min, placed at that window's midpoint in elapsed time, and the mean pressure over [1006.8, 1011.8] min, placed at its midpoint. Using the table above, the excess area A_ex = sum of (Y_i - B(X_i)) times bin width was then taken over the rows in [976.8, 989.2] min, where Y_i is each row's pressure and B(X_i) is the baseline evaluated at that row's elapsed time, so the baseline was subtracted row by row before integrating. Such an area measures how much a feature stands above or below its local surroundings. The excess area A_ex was -17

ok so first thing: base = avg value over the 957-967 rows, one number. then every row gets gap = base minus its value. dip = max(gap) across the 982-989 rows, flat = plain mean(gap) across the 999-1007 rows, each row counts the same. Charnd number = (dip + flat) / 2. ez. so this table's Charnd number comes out 1.22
